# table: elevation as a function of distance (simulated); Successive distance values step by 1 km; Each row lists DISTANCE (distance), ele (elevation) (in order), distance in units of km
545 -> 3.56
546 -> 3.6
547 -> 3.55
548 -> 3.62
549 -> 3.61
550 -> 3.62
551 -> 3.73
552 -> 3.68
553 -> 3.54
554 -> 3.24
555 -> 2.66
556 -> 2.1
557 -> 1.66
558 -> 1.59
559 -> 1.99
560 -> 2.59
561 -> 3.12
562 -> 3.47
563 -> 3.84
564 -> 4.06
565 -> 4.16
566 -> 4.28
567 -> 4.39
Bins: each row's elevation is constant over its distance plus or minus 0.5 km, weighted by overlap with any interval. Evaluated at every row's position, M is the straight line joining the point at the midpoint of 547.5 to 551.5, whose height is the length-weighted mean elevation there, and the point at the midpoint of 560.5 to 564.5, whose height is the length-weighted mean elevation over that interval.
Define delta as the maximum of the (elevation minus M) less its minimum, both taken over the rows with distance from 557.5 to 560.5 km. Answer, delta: 1.0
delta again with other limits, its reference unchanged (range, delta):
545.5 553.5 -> 0.2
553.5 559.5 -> 1.6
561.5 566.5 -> 0.8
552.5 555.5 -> 0.9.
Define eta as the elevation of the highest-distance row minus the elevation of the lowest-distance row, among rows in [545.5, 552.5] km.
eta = 0.1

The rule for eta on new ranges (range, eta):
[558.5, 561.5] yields 1.1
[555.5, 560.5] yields 0.5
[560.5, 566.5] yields 1.2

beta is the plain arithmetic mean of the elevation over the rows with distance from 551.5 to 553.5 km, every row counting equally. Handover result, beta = 3.61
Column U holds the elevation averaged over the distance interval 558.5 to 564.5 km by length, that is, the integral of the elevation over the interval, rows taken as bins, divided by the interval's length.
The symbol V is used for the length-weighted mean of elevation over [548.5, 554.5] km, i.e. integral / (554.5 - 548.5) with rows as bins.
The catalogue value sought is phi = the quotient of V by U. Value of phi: 1.12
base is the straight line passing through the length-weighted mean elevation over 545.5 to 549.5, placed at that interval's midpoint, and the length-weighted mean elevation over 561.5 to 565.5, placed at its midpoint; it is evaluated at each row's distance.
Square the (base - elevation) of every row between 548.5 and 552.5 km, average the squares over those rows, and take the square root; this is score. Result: 0.0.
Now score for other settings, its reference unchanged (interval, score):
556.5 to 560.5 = 1.9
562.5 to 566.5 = 0.2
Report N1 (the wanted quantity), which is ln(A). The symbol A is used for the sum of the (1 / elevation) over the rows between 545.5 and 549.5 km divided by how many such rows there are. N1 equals -1.28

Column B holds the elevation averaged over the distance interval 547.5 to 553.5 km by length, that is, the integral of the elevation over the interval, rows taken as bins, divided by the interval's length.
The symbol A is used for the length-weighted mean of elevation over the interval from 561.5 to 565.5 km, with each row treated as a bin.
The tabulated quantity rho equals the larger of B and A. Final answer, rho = 3.88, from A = 3.9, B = 3.6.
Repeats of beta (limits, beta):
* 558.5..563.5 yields 3.00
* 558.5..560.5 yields 2.29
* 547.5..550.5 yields 3.62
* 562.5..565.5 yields 4.02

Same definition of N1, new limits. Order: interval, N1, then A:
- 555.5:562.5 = -0.78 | 0.46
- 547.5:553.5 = -1.29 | 0.28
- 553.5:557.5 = -0.82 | 0.44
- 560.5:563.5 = -1.24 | 0.29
